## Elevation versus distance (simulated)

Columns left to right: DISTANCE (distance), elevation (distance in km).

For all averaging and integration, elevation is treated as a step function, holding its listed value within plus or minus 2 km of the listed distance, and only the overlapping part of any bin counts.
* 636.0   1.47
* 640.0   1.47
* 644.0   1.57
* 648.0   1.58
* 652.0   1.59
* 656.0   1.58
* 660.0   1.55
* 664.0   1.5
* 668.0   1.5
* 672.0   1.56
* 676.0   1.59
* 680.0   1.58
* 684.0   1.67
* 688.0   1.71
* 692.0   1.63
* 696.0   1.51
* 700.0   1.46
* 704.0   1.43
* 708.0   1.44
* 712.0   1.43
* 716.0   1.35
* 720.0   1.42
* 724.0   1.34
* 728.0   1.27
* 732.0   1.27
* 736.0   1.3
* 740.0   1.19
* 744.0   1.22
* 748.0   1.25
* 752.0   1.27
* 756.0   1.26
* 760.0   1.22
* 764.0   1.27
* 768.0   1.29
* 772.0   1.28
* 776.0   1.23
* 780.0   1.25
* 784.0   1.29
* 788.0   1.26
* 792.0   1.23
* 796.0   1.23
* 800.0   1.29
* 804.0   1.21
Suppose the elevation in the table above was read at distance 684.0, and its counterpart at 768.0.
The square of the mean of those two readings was 2.2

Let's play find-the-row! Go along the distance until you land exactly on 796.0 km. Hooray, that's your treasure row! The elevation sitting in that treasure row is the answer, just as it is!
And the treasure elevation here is 1.23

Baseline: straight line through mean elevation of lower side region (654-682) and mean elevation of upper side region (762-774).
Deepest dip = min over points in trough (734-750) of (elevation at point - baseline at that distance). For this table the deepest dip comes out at -0.17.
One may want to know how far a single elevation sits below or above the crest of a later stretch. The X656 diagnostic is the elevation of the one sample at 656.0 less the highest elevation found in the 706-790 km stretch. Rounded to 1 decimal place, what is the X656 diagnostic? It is 0.1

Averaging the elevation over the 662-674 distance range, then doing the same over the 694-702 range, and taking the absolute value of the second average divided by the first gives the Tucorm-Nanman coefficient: 0.98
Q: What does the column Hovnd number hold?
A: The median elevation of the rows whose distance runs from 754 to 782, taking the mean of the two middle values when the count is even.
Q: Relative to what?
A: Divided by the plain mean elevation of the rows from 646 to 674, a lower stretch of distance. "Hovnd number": 0.81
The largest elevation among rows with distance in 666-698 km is 1.71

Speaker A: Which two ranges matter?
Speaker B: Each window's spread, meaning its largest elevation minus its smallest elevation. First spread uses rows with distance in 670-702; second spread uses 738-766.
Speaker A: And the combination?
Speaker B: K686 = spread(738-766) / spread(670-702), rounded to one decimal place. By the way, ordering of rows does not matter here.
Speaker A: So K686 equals 0.3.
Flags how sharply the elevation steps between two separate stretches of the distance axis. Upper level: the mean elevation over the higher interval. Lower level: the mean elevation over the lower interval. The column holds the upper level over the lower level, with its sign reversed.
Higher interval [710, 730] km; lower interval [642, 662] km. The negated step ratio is -0.87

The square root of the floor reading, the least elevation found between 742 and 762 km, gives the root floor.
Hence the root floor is 1.10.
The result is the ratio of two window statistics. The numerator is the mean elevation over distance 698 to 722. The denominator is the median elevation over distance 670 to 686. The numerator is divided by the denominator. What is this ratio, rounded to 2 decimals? 0.90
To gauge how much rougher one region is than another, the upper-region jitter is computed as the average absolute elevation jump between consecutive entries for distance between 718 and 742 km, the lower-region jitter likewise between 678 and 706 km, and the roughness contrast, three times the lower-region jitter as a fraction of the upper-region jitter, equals 3.5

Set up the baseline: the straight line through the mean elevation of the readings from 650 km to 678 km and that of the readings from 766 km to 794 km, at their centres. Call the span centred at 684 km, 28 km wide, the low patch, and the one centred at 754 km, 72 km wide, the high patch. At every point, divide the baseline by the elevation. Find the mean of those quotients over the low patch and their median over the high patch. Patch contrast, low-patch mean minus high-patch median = -0.11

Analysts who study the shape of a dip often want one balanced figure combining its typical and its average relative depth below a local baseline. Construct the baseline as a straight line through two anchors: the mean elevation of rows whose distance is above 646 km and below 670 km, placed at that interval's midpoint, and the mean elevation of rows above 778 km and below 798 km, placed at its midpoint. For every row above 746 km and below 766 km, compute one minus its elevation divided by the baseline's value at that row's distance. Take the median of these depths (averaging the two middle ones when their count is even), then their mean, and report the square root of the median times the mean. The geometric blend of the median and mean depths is 0.051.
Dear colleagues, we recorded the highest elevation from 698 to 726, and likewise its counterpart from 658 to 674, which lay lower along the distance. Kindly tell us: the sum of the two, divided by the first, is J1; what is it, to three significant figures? 2.07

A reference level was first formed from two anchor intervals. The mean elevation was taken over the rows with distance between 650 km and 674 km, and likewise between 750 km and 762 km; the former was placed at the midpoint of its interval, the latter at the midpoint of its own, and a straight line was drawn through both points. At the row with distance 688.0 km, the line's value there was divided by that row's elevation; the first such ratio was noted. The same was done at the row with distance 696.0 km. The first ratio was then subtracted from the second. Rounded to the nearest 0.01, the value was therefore 0.10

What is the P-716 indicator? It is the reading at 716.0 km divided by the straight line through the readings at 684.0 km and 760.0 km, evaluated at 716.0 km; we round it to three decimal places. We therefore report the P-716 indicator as 0.912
